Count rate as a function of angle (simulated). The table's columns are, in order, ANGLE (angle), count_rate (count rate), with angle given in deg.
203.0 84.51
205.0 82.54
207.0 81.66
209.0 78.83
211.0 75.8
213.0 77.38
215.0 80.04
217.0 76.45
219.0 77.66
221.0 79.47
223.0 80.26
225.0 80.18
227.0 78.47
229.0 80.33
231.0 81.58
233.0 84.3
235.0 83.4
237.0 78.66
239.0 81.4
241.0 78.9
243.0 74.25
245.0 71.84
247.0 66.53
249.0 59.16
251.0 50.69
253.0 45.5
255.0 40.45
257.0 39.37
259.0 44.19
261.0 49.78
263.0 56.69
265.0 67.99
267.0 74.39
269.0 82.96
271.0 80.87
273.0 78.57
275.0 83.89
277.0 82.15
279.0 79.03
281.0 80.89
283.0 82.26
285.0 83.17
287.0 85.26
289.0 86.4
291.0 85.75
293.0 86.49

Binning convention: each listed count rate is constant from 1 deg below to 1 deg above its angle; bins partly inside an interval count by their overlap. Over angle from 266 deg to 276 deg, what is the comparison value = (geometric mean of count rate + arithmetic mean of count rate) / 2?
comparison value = 80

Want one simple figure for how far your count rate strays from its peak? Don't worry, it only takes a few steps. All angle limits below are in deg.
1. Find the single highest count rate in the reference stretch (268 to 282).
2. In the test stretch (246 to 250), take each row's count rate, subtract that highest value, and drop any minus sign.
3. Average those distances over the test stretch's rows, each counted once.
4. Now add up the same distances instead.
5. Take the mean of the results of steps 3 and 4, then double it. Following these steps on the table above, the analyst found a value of 63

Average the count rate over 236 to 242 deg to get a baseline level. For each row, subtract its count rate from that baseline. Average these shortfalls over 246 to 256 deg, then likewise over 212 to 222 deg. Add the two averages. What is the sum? 29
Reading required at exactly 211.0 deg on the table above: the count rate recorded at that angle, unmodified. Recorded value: 75.8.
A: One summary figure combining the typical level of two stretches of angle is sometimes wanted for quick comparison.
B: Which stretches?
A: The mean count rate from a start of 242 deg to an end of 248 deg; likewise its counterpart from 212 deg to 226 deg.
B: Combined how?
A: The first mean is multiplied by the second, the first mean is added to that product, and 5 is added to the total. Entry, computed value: 5659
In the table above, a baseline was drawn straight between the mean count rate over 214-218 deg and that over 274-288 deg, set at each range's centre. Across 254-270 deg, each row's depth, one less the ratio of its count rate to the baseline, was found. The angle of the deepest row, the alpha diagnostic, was 257.0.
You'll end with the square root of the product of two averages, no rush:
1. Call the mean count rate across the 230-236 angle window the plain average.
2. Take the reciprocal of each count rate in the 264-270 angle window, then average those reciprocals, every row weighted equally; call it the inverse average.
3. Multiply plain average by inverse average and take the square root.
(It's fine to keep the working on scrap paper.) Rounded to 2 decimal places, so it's 1.06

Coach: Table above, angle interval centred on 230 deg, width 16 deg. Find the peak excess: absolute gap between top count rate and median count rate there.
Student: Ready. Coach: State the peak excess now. 4.0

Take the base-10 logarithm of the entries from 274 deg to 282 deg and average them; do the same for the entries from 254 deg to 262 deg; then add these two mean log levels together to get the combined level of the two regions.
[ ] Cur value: 3.55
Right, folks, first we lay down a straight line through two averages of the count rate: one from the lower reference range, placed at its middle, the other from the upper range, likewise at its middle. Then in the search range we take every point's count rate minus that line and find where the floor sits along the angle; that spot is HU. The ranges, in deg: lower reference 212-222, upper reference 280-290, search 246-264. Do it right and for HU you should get 257.0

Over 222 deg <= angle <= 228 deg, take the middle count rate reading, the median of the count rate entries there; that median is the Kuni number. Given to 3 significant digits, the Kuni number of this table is 80.2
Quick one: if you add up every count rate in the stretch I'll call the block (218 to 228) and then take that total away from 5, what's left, -391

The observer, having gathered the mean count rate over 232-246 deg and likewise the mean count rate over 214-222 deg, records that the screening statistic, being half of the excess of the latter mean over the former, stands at 0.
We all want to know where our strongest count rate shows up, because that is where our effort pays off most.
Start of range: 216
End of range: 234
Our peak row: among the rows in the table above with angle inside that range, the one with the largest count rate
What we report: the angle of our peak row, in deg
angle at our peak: 233.0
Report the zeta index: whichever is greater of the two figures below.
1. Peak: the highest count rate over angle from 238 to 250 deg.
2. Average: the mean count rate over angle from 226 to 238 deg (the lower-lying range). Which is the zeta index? 81.4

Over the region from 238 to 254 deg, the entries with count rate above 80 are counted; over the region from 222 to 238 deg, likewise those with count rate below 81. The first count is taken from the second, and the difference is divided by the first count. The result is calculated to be 4.0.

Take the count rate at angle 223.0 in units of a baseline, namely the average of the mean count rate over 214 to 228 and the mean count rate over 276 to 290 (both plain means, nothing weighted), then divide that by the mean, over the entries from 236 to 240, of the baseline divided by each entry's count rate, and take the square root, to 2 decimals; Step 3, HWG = 0.99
